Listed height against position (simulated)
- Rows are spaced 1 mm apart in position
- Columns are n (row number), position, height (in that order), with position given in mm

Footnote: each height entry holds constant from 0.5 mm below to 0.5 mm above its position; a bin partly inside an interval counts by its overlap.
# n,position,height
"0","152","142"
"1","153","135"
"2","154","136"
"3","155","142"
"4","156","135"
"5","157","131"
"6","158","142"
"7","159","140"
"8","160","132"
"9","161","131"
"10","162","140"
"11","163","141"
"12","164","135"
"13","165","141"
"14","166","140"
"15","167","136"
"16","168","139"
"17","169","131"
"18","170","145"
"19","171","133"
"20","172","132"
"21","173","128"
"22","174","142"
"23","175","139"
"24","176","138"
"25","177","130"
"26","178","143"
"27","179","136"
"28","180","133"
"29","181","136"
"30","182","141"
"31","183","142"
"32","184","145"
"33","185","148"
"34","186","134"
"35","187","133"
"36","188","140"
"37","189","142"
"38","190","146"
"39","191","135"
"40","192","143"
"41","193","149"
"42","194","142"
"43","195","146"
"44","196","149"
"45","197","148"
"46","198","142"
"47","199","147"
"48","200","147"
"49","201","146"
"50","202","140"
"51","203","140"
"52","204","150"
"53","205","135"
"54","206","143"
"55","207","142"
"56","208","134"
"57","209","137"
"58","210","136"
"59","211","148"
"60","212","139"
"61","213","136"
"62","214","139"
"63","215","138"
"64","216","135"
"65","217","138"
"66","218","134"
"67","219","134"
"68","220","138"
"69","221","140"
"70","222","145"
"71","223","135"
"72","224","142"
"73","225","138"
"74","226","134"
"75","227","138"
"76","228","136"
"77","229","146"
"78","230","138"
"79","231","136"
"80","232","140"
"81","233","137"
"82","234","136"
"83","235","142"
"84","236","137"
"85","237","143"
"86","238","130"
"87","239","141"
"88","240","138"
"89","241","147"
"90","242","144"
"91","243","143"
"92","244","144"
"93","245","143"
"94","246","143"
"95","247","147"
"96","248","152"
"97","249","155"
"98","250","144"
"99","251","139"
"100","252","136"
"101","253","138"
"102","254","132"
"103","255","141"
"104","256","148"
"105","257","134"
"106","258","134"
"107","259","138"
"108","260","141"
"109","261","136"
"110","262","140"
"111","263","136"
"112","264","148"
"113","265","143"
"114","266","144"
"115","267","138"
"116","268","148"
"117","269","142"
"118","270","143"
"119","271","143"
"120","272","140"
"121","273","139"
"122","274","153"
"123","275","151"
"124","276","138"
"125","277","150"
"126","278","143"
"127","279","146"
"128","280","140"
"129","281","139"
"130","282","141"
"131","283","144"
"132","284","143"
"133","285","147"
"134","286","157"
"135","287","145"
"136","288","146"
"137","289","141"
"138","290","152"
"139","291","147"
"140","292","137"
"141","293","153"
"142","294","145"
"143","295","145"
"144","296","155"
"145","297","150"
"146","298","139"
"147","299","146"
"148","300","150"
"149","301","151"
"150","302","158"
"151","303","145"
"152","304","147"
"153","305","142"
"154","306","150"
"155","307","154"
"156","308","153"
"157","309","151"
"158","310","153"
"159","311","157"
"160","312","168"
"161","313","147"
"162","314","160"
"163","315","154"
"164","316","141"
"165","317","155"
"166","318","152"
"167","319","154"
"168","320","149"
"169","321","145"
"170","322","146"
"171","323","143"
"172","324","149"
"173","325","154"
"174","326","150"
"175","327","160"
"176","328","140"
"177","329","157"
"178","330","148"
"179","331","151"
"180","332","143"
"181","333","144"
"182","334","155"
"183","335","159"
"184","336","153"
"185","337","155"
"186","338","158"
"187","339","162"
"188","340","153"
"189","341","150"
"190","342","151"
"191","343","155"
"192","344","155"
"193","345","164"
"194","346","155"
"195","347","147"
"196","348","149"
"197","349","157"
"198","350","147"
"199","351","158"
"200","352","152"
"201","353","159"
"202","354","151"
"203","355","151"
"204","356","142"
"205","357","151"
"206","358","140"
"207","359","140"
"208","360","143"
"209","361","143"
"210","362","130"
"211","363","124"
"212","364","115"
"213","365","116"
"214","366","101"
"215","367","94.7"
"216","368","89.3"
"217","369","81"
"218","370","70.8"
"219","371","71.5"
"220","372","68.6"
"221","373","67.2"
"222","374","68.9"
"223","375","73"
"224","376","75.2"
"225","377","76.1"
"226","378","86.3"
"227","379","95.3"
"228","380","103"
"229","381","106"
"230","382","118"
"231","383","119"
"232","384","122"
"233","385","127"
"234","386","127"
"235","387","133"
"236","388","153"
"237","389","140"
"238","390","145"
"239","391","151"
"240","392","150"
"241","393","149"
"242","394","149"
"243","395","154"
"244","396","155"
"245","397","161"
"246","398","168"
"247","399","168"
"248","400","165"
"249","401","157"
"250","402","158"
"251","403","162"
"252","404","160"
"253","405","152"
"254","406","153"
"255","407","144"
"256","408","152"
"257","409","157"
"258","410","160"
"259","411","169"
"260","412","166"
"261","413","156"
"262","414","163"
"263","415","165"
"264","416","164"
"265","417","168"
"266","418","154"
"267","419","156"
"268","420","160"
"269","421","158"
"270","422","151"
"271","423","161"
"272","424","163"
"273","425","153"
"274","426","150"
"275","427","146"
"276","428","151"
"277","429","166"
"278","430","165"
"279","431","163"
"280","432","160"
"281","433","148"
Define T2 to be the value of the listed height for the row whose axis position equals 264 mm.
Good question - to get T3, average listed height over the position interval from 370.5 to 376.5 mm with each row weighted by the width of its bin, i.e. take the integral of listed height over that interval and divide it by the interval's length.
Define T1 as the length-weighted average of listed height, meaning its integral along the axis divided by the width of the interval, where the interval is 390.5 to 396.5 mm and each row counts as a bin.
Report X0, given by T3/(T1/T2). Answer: 69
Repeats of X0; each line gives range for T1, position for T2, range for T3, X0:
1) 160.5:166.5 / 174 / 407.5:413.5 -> 165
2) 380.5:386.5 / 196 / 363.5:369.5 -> 124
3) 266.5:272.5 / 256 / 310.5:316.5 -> 161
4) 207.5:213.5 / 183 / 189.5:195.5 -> 147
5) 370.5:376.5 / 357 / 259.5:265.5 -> 300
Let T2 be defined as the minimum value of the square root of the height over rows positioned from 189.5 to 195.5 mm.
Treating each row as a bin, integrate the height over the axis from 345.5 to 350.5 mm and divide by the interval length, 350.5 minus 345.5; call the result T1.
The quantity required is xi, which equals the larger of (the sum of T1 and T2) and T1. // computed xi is 163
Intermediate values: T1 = 151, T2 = 11.6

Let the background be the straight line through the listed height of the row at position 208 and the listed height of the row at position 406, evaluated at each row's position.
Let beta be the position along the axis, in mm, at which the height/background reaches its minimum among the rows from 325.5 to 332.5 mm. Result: 328 mm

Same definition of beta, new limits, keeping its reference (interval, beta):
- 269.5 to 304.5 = 292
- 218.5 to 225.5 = 219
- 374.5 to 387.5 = 375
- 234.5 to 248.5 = 238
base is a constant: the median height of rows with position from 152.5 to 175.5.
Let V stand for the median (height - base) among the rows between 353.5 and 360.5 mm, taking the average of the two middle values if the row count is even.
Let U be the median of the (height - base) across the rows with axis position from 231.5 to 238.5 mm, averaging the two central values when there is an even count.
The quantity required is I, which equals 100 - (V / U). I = 93.00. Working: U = 1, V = 7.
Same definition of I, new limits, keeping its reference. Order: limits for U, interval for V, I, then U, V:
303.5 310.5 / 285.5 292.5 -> 99.33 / 15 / 10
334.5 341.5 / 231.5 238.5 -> 99.95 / 19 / 1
